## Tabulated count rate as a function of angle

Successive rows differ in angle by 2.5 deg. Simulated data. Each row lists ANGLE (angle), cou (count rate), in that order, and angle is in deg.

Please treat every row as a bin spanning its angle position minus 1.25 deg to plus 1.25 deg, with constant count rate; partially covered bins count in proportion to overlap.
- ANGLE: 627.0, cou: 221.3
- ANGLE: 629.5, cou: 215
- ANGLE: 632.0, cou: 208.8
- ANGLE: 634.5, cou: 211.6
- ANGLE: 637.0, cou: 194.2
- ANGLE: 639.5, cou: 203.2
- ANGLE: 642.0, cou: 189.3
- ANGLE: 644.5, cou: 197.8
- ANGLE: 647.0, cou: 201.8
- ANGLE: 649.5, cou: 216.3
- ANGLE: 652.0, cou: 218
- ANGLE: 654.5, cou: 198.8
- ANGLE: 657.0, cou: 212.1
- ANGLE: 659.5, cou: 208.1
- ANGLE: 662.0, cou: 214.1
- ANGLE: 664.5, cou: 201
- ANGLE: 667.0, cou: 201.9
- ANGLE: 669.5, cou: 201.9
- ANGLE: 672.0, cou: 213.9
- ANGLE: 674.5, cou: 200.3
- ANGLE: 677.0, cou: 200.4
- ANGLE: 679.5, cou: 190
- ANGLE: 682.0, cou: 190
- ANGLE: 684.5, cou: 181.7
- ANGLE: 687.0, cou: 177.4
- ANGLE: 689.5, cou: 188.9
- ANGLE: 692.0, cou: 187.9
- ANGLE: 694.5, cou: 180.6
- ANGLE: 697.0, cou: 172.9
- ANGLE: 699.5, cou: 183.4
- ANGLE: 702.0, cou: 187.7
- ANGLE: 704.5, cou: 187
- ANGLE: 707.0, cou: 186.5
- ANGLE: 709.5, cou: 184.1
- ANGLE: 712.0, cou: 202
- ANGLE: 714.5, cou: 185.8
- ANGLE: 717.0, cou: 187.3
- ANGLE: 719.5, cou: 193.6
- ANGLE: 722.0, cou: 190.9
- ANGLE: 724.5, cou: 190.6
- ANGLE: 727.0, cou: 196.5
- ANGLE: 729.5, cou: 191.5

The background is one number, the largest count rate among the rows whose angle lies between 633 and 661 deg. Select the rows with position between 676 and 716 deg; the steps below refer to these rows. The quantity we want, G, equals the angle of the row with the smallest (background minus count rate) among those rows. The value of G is 712.0 deg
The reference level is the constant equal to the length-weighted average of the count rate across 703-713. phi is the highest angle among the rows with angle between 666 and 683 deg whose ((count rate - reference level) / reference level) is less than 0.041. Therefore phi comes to 682.0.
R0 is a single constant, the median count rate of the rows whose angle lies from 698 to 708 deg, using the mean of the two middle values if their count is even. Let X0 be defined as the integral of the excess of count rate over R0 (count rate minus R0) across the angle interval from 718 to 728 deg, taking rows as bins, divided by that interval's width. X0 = 6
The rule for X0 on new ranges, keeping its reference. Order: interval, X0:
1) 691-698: -6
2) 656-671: 20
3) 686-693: -2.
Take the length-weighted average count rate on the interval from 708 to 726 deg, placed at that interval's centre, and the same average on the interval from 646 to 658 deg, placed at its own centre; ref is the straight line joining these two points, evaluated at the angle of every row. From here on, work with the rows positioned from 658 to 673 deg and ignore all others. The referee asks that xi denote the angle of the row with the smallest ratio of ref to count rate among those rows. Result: 672.0 deg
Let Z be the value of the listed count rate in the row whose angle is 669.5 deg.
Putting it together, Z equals 201.9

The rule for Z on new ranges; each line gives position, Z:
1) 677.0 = 200.4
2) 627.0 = 221.3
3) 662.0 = 214.1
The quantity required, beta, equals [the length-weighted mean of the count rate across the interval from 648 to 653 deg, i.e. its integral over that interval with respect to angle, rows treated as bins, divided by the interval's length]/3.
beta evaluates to 72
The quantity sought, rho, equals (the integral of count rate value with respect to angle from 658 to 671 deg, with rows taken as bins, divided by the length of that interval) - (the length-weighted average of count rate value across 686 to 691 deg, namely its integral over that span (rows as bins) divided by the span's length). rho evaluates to 22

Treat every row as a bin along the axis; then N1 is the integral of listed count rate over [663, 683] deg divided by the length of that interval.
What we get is 200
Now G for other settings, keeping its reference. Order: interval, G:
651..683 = 652.0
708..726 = 712.0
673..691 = 677.0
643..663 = 652.0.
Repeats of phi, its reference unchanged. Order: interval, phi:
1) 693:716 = 714.5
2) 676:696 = 694.5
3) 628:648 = 642.0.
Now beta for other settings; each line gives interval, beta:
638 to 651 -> 67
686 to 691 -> 61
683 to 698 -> 61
